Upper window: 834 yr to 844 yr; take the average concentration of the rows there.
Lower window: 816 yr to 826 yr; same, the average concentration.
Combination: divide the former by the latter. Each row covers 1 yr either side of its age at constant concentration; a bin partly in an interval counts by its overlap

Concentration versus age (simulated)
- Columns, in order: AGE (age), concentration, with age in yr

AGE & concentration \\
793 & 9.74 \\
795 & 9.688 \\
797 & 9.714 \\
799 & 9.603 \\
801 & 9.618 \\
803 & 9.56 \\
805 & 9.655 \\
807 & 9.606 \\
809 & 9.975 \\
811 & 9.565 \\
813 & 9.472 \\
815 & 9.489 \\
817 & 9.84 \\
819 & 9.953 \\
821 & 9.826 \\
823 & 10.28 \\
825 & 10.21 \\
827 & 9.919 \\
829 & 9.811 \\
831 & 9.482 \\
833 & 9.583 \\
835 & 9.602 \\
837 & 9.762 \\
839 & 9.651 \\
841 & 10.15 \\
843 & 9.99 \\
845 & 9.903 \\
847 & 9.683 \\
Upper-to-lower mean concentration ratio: 0.981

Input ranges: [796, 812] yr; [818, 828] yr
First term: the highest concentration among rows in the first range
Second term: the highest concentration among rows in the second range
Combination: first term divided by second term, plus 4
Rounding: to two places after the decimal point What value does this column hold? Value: 4.97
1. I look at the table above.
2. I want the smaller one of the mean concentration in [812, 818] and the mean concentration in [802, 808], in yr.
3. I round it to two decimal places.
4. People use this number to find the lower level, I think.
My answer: 9.60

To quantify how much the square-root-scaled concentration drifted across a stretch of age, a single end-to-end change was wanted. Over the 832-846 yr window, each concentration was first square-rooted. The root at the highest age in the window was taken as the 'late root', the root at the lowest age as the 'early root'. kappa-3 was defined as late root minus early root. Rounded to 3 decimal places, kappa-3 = 0.051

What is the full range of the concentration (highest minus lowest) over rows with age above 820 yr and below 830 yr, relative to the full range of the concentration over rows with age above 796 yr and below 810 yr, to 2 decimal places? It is 1.13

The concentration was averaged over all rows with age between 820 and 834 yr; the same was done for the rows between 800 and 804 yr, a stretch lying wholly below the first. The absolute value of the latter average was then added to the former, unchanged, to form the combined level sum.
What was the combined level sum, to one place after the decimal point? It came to 19.5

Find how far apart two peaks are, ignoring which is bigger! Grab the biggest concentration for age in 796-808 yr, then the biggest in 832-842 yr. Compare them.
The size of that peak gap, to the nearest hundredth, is 0.44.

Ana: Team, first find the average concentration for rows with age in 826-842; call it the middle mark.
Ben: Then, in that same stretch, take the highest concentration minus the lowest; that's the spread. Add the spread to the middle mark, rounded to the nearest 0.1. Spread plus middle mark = 10.4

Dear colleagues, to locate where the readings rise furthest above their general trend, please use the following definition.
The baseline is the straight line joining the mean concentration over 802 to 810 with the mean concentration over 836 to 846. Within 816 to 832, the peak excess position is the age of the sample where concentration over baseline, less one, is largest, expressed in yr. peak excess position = 823 yr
